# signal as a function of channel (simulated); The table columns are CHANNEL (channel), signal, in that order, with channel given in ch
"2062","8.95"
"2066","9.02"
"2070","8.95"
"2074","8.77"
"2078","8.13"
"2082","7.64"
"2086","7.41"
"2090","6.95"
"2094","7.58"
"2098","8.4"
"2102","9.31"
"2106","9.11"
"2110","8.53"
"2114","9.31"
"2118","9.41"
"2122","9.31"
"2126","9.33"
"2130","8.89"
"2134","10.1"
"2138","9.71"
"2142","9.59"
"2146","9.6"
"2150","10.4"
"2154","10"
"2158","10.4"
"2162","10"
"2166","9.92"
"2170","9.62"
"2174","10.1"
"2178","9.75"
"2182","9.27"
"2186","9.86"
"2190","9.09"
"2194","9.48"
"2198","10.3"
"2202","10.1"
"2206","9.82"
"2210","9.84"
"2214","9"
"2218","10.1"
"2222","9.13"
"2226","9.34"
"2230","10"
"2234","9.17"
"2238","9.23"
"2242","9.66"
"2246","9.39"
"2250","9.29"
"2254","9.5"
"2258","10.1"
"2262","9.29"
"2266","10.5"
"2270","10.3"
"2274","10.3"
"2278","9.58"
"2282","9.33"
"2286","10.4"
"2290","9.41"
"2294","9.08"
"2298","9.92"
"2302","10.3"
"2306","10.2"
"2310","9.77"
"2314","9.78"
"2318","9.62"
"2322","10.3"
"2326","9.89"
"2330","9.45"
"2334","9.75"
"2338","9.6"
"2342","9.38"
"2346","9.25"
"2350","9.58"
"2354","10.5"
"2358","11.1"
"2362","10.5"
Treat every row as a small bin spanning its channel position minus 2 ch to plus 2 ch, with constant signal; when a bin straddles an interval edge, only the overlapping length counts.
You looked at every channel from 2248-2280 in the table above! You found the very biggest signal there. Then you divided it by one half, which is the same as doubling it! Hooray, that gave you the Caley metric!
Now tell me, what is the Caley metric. 21.0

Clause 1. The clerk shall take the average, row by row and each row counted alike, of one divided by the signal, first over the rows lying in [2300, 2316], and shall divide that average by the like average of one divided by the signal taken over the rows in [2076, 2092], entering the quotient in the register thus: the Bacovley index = 0.75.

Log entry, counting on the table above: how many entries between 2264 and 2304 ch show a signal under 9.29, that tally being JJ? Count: 1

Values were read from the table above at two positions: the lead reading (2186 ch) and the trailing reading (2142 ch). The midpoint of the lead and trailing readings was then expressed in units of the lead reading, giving 0.99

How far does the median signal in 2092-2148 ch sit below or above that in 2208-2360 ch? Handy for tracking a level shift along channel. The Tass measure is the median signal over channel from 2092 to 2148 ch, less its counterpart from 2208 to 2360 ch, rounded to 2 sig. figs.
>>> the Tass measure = -0.33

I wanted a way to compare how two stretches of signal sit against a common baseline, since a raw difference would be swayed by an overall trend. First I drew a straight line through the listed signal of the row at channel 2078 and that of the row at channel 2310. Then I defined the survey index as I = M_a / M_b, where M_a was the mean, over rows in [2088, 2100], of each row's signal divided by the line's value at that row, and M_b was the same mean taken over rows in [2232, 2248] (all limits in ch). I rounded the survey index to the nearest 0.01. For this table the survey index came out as 0.92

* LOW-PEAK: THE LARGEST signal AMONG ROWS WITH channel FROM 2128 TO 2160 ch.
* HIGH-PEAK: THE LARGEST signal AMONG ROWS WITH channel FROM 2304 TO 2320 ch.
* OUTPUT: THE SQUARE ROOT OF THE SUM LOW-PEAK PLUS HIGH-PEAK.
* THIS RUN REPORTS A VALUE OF 4.54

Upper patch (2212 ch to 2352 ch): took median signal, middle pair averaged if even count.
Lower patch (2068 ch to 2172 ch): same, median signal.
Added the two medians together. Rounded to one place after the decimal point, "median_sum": 18.9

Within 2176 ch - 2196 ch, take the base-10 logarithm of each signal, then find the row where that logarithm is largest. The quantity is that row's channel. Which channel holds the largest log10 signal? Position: 2186 ch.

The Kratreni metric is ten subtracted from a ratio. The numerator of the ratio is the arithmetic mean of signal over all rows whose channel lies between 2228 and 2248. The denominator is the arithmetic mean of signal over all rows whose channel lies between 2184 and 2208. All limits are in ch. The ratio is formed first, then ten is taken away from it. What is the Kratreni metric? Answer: -9.03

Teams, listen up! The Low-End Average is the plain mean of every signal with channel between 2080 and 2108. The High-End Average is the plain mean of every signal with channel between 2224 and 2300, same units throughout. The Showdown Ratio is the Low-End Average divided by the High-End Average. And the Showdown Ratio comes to 0.83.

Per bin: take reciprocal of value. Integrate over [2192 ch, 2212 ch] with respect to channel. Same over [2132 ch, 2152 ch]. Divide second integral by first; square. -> 1.0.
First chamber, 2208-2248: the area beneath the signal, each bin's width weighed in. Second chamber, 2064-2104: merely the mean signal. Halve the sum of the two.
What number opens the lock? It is 194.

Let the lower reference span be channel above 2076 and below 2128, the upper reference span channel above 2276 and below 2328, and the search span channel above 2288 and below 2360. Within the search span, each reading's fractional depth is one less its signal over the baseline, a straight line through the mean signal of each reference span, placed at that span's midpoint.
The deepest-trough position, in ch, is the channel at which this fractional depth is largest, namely 2346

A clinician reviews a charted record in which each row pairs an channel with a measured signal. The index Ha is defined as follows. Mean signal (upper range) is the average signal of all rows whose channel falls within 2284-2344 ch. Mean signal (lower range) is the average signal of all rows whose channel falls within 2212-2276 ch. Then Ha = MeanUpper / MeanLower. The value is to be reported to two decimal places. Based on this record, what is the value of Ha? 1.02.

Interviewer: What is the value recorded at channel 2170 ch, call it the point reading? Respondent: 9.62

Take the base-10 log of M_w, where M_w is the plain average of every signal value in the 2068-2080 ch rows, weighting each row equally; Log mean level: 0.94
